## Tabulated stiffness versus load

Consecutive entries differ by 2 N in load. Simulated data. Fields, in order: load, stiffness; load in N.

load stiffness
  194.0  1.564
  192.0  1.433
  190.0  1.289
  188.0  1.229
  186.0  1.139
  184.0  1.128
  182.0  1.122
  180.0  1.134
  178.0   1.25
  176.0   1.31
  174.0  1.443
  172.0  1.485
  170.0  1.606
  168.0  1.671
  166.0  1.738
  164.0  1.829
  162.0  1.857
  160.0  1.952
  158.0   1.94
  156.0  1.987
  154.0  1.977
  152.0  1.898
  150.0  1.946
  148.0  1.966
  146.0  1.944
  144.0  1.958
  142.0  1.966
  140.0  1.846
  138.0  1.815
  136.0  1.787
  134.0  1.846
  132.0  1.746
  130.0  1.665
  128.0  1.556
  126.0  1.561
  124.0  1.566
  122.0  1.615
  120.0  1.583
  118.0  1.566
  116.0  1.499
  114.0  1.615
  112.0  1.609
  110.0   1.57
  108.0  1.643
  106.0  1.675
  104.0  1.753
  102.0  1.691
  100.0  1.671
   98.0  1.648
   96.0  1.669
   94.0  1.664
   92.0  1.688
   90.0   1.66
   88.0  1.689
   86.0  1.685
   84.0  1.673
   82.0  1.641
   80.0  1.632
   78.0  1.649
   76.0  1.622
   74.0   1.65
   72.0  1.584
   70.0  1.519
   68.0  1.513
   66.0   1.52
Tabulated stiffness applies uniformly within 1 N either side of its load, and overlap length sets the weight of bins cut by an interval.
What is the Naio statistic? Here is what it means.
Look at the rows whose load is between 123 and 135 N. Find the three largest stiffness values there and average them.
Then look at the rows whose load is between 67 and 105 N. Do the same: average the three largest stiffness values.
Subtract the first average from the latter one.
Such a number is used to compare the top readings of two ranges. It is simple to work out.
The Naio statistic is -0.04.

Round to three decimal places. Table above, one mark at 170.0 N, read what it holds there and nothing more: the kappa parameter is 1.606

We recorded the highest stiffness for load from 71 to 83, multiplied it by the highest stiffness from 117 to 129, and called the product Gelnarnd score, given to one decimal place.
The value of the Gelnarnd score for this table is 2.7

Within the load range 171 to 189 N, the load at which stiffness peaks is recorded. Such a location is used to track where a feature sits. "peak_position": 172.0 N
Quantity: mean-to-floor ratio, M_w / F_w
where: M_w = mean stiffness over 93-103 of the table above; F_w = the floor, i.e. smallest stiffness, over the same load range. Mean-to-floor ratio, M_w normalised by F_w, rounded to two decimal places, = 1.01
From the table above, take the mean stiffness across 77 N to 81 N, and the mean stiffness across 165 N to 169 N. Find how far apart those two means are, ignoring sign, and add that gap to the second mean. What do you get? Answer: 1.77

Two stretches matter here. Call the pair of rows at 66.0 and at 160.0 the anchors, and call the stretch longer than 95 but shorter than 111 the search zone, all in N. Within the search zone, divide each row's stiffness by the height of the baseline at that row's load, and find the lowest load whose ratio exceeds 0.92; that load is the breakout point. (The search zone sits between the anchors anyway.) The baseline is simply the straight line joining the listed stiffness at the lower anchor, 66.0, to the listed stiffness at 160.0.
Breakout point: 96.0 N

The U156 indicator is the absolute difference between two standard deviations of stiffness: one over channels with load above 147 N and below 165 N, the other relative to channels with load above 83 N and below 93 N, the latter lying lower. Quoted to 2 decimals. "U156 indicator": 0.04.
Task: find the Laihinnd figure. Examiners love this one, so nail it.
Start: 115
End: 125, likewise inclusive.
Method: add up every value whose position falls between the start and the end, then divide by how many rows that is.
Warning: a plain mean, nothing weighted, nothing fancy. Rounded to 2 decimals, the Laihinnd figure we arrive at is 1.57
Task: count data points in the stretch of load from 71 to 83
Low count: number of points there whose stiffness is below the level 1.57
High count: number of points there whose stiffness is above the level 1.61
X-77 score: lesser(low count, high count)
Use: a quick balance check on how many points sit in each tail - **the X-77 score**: 0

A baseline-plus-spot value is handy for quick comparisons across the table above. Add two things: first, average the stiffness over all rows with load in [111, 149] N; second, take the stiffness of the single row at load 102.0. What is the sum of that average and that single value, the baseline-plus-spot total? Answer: 3.41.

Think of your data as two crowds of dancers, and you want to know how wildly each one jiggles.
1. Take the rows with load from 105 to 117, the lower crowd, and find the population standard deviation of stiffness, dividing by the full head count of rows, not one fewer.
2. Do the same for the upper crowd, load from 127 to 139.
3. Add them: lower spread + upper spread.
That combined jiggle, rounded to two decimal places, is 0.15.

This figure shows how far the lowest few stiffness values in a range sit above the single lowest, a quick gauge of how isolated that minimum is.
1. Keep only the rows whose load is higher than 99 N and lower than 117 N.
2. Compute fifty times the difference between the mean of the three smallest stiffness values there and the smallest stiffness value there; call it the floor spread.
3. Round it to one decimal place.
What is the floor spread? 3.0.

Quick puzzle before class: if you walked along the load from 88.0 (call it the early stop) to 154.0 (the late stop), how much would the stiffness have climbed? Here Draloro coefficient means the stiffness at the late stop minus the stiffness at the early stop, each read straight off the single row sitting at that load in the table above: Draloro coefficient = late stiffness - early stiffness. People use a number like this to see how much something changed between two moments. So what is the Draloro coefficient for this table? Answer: 0.29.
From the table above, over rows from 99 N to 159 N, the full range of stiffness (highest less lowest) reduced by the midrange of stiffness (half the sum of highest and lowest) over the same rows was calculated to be -1.3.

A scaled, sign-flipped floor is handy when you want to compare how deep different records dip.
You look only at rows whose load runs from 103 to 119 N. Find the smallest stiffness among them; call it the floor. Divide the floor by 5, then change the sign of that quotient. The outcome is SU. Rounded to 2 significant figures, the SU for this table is -0.30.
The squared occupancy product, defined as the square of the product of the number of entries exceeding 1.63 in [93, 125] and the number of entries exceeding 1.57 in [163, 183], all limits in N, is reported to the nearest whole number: 1024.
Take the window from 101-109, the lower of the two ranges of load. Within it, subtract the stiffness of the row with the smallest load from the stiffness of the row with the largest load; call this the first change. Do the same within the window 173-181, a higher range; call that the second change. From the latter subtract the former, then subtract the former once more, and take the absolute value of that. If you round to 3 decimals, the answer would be 0.213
